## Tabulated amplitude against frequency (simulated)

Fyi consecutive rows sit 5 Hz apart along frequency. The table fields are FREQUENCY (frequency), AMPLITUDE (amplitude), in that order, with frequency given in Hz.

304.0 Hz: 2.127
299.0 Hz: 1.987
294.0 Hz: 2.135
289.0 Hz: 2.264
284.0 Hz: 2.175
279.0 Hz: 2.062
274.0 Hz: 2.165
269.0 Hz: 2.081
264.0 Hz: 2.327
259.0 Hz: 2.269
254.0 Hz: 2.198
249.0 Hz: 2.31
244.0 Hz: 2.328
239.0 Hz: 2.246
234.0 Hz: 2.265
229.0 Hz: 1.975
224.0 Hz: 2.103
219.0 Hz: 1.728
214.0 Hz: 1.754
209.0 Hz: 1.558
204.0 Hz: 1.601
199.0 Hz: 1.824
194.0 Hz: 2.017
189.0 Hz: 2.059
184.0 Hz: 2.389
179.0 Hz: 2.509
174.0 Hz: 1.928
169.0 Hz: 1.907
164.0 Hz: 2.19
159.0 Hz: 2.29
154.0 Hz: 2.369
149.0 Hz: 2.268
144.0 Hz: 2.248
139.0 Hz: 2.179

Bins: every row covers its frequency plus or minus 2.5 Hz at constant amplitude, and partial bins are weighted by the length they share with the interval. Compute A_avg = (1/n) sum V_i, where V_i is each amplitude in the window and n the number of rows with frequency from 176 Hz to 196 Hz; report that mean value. 2.24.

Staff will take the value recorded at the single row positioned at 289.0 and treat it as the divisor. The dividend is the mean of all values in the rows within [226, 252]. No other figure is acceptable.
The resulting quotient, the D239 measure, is 0.98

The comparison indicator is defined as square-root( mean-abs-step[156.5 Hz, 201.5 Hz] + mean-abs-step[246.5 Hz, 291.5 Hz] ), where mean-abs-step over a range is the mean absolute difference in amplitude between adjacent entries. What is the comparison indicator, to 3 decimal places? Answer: 0.564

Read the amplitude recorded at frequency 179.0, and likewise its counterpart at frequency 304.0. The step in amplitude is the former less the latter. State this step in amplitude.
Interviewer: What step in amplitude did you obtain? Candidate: 0.4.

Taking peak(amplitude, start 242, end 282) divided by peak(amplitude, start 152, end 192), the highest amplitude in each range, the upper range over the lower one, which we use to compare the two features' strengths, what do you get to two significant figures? 0.93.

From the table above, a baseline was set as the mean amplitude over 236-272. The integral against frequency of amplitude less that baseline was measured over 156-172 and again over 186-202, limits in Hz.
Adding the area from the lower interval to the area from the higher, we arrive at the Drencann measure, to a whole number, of -6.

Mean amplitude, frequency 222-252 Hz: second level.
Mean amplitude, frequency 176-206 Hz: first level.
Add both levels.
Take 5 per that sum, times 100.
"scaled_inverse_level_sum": 117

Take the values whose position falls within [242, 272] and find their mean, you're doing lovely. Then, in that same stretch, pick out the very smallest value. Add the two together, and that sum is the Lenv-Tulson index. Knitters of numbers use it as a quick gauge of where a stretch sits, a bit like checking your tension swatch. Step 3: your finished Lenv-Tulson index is 4.3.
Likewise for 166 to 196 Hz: 4.0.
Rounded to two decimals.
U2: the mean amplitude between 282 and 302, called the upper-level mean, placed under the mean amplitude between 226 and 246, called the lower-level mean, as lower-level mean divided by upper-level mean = 1.03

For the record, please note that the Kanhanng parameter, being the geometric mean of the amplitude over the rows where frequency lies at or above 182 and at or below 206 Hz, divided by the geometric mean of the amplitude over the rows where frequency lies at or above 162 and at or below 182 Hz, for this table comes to 0.92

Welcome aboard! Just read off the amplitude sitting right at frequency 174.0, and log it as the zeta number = 1.928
